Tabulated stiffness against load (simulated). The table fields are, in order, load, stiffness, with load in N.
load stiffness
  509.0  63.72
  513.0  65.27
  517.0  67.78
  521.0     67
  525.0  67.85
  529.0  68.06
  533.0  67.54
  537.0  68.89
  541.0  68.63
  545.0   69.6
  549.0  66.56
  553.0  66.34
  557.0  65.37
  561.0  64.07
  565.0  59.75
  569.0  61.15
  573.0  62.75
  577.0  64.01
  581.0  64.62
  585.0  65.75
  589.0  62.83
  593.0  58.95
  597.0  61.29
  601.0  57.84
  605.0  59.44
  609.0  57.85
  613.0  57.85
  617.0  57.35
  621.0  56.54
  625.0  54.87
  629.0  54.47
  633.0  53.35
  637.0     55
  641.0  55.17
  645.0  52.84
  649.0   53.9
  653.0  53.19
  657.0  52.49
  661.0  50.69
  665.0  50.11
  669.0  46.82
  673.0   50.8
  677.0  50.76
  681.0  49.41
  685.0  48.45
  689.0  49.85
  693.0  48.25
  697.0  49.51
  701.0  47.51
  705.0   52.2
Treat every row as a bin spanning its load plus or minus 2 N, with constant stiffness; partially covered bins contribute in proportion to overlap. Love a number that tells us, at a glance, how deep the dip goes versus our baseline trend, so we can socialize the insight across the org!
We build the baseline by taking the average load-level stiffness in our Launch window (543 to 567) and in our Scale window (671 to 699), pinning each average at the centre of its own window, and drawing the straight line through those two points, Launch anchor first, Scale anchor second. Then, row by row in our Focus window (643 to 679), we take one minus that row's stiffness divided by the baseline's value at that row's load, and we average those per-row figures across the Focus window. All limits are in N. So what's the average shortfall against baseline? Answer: 0.023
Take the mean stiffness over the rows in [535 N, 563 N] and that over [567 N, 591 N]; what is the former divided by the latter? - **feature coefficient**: 1.06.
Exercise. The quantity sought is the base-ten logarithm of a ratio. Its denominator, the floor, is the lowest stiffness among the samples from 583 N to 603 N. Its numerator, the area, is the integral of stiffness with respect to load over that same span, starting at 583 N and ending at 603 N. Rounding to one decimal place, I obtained 1.3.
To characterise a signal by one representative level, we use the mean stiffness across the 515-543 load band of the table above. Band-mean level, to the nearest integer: 68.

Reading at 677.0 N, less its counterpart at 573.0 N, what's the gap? -12.0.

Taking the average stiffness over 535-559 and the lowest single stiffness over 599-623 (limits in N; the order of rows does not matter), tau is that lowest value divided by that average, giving 0.84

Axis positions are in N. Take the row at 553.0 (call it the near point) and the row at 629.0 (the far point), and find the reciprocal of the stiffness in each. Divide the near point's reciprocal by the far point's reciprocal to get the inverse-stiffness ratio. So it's 0.82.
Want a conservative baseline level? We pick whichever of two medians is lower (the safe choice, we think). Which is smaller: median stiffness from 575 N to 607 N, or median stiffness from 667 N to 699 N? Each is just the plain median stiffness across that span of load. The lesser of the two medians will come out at 49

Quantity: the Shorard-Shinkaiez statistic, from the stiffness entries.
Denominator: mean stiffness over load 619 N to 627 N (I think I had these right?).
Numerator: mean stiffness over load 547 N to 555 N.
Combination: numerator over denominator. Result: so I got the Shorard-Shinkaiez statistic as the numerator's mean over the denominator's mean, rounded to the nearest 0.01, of 1.19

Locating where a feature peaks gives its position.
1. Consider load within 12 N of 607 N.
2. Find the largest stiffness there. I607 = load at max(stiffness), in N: 597.0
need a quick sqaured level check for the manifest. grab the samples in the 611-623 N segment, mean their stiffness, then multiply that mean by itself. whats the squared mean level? 3277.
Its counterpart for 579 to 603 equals 3829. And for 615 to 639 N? 3054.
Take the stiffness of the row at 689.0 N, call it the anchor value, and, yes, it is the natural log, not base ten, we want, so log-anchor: 3.91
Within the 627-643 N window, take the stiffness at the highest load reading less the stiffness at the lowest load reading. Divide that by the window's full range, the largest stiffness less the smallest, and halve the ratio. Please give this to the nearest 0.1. 0.2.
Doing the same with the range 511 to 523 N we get 0.3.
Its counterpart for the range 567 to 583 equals 0.5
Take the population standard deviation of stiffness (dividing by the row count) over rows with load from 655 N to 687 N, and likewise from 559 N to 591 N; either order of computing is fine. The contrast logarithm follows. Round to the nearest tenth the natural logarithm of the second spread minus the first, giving -1.6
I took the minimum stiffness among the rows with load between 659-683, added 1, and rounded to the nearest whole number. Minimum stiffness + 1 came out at 48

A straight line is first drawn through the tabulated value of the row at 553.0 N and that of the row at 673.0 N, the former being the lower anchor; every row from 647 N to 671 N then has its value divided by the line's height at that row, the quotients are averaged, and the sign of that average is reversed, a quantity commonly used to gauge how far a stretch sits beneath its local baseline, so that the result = -0.97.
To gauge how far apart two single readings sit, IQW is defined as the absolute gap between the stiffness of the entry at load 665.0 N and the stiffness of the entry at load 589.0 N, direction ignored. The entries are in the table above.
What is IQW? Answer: 13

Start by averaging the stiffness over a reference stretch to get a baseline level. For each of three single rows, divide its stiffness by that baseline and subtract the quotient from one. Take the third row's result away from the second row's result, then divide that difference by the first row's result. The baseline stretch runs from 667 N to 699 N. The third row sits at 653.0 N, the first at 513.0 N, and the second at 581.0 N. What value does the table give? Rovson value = 0.7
